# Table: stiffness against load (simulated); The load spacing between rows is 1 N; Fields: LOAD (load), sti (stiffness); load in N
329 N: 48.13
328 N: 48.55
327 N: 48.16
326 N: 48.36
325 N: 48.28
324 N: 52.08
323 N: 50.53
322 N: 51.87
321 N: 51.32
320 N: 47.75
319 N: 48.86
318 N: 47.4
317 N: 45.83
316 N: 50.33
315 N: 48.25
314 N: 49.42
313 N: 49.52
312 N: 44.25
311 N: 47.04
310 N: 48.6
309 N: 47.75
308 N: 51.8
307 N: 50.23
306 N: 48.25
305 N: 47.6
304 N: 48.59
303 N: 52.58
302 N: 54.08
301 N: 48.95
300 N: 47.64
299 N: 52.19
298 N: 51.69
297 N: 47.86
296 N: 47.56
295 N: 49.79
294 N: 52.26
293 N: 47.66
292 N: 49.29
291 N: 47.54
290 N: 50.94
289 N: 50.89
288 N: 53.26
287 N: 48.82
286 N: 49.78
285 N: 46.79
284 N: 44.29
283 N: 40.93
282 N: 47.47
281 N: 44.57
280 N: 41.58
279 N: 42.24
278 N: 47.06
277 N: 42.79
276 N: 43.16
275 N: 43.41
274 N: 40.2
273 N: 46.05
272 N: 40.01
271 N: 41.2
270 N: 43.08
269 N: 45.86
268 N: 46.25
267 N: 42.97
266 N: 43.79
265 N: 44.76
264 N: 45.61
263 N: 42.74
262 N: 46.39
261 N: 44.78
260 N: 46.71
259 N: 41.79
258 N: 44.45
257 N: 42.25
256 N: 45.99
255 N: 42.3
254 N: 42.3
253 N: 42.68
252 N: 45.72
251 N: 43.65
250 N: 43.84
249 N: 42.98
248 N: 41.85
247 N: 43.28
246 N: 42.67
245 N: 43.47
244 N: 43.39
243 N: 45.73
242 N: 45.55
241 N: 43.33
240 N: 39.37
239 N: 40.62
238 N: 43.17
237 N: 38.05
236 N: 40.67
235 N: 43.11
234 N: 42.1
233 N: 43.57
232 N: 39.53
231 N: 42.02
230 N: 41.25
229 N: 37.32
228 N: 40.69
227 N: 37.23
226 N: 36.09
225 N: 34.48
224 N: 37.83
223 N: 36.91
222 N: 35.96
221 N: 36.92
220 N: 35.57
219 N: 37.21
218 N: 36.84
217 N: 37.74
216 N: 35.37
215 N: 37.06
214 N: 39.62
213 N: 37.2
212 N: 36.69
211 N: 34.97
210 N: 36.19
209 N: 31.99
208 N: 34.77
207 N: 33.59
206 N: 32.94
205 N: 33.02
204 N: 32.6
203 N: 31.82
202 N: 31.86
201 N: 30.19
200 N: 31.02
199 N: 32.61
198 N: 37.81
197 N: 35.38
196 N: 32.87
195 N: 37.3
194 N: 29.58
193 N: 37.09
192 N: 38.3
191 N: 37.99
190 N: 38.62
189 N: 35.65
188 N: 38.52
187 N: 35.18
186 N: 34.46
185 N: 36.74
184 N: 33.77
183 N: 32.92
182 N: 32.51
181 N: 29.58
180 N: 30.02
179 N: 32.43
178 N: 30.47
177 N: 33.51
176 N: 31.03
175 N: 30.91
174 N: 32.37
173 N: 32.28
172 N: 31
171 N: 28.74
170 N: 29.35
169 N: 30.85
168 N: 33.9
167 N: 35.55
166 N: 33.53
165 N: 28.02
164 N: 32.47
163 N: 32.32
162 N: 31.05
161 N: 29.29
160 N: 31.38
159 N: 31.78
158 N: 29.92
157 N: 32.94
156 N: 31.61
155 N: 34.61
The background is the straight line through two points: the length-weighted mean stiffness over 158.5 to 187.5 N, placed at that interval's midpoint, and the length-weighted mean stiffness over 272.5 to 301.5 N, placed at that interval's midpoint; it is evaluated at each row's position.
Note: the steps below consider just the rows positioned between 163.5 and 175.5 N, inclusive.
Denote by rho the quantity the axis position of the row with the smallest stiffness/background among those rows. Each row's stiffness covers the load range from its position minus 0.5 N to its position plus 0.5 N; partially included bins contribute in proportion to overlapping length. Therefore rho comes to 171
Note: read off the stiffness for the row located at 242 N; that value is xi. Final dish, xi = 45.55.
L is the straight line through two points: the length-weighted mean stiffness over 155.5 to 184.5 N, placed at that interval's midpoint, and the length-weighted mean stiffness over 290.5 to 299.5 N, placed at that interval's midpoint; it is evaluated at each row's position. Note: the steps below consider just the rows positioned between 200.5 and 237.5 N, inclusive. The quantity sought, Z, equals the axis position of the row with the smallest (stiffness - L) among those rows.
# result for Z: 201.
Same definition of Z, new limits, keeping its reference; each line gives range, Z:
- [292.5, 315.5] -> 312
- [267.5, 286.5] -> 283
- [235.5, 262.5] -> 237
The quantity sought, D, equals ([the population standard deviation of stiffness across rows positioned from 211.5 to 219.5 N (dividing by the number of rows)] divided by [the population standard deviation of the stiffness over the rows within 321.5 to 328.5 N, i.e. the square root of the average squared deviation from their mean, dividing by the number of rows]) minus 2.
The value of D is -1.3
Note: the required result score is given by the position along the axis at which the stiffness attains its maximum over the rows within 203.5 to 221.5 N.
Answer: 214 N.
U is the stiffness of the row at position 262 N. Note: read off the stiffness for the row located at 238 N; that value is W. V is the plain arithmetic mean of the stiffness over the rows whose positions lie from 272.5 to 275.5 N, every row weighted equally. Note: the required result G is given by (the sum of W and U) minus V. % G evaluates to 46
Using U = 46.39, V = 43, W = 43.17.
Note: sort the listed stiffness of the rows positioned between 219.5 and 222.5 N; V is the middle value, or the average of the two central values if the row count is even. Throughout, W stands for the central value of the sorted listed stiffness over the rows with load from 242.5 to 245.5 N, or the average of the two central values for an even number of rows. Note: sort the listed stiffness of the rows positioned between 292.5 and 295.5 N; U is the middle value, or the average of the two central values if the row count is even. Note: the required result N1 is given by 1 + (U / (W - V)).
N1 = 8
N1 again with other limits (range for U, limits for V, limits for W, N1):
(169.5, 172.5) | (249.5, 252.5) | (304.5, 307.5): 8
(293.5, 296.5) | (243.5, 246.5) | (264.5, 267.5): 125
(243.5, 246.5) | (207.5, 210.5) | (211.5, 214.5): 19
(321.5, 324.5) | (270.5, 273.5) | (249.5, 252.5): 21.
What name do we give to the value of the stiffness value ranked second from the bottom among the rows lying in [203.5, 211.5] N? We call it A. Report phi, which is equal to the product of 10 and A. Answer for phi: 326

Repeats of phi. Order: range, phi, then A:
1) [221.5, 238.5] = 360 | 35.96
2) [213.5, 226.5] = 354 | 35.37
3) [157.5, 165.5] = 293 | 29.29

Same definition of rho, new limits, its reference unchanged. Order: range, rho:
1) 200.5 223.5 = 201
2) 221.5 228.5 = 225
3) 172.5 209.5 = 201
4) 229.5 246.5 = 237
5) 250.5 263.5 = 259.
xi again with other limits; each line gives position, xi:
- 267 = 42.97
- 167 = 35.55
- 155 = 34.61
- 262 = 46.39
